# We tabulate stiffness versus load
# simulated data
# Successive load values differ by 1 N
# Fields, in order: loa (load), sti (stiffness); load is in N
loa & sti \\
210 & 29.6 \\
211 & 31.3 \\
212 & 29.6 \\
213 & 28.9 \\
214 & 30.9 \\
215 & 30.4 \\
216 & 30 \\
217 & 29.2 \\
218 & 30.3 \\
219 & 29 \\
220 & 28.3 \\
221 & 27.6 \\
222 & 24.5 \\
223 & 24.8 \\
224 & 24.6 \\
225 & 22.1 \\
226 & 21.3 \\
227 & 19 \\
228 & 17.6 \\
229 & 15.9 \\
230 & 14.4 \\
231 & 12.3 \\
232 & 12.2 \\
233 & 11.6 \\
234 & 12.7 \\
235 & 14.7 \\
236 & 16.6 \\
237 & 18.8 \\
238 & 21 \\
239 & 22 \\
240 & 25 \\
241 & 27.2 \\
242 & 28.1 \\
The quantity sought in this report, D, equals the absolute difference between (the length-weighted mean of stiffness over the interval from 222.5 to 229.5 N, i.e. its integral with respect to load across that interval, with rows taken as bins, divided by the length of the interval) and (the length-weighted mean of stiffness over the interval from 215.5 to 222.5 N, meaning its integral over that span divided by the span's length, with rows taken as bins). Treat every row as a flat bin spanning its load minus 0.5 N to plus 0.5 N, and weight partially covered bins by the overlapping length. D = 8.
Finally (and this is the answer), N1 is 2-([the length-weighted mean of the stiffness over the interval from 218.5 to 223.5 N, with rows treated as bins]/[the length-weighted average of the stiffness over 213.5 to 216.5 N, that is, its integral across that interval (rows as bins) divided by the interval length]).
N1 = 1.1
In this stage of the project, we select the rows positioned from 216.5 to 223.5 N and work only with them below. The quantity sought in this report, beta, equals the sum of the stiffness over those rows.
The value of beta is 194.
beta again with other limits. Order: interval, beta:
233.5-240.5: 131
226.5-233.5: 103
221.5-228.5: 154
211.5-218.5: 209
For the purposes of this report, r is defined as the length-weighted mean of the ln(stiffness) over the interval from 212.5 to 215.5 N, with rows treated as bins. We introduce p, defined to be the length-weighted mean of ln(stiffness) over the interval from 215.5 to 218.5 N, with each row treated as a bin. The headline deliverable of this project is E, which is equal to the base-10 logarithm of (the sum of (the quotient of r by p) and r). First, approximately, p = 3.40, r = 3.4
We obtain 0.644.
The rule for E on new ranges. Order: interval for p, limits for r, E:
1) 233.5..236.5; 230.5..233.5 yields 0.533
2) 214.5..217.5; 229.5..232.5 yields 0.520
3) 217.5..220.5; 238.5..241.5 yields 0.618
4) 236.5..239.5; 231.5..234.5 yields 0.522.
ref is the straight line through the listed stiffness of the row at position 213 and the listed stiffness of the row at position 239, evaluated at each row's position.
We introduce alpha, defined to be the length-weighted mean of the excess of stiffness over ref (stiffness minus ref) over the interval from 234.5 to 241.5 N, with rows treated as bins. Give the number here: -2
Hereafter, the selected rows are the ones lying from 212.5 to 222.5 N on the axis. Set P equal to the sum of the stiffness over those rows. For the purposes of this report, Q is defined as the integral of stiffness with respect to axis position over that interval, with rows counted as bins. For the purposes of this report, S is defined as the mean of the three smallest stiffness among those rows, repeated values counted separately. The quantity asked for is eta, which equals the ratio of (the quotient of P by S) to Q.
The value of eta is 0.04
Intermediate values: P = 289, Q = 289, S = 26.8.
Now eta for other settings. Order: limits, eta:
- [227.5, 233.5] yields 0.08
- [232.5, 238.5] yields 0.08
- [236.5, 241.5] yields 0.05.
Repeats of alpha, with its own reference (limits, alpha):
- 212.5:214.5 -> 1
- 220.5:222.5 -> -1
